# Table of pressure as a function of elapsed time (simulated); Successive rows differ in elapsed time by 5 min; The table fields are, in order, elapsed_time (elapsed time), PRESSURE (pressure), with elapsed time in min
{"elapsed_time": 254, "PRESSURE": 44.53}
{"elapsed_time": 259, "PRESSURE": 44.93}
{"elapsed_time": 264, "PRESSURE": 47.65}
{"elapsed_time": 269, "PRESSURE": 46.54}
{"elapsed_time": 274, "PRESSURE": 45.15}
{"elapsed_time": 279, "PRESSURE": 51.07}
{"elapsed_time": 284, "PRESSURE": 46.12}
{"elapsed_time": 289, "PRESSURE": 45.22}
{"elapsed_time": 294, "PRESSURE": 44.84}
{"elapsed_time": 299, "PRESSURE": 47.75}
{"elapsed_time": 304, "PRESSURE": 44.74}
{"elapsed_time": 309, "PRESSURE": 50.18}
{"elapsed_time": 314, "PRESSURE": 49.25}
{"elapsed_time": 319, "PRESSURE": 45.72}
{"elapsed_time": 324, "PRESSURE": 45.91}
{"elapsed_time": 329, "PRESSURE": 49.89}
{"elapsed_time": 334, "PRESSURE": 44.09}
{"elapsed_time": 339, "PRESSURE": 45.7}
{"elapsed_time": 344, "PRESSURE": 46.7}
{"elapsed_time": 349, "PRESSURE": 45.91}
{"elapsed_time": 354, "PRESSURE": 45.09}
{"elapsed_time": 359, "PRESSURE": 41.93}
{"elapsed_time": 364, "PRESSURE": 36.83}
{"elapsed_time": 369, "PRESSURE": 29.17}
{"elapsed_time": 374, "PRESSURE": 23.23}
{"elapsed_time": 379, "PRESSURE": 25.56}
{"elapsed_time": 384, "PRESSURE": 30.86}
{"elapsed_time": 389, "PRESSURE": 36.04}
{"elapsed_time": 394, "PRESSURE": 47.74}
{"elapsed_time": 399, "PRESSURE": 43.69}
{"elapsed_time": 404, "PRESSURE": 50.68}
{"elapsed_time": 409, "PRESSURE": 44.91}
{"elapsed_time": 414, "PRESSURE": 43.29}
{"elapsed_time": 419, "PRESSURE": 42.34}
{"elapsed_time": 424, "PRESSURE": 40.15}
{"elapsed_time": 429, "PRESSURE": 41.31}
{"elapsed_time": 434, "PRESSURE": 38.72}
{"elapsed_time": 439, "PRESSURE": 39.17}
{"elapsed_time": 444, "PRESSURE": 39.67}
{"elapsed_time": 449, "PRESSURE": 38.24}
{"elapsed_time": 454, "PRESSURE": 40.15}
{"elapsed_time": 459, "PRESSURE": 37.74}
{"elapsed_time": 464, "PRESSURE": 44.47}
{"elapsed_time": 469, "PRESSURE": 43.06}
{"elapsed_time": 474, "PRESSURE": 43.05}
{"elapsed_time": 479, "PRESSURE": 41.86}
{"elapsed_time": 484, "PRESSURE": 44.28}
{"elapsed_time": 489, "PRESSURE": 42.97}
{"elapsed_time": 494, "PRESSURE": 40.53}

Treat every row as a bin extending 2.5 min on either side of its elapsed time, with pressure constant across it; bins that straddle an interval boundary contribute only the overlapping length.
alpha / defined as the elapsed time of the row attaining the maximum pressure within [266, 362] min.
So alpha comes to 279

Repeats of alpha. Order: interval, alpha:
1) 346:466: 404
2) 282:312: 309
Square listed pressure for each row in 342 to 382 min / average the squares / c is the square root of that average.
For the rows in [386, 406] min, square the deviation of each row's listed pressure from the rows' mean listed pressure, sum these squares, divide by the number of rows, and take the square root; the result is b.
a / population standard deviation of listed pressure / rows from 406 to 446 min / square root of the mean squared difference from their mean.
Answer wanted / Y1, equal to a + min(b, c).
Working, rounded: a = 2.0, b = 5.50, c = 37.9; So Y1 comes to 7.5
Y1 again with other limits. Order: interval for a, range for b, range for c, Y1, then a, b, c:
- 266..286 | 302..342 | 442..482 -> 4.6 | 2.3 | 2.28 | 41.1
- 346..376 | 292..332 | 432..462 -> 10.5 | 8.4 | 2.12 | 39.0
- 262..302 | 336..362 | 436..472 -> 3.6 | 1.9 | 1.65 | 40.4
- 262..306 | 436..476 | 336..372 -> 4.3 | 1.9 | 2.34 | 42.0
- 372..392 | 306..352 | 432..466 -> 7.0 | 5.0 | 2.05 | 39.8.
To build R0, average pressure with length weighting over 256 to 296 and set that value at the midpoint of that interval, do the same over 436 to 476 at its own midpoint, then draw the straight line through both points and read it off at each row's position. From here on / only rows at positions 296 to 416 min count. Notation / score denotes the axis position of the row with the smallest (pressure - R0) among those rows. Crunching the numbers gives 374 min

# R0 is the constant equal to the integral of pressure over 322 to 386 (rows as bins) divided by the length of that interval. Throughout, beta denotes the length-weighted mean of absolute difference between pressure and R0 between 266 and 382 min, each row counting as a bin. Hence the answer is 7.7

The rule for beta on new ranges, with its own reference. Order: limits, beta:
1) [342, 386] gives 8.1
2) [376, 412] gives 8.0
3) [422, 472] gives 1.7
